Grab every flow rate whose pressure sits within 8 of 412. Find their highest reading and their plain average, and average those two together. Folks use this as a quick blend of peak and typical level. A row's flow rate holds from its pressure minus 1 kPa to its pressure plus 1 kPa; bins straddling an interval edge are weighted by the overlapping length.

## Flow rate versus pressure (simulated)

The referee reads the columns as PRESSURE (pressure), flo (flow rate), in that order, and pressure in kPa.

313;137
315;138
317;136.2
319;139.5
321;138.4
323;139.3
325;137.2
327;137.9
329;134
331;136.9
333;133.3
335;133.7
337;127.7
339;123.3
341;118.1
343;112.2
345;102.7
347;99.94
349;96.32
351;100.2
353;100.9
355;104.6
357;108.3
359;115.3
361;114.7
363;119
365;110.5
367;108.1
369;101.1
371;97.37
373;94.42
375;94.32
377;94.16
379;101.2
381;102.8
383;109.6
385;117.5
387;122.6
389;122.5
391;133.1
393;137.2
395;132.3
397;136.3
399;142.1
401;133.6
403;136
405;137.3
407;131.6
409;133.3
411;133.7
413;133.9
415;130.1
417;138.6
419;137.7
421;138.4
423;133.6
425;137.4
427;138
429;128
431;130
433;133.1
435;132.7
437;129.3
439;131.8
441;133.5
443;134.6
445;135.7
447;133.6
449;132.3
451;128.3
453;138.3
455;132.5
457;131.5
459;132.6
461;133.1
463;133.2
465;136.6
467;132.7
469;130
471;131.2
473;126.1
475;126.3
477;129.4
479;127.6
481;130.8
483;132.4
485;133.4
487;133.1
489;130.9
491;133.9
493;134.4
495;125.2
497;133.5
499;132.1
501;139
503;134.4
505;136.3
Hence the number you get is 137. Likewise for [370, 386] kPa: 109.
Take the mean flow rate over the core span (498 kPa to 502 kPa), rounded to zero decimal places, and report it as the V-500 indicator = 136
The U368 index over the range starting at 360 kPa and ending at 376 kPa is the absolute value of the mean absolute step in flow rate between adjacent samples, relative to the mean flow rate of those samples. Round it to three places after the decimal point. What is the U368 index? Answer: 0.039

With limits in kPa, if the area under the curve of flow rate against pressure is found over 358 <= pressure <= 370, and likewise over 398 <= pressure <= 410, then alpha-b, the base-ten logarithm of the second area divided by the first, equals 0.085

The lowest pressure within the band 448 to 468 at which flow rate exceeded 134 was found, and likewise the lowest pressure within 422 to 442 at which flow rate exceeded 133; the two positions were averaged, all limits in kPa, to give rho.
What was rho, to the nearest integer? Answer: 438 kPa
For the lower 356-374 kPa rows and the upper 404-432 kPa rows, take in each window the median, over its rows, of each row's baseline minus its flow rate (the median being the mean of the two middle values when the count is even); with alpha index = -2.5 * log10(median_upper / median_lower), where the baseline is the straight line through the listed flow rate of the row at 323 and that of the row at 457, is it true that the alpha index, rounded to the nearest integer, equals 8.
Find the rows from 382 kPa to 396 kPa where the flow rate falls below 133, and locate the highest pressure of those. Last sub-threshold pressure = 395 kPa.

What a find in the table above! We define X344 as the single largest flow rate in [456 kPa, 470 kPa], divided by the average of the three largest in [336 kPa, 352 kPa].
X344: 1.11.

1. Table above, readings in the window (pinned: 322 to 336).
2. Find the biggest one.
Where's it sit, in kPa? 323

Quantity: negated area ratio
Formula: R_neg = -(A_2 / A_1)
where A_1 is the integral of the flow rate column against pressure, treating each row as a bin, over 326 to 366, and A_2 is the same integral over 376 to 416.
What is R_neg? -1.08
